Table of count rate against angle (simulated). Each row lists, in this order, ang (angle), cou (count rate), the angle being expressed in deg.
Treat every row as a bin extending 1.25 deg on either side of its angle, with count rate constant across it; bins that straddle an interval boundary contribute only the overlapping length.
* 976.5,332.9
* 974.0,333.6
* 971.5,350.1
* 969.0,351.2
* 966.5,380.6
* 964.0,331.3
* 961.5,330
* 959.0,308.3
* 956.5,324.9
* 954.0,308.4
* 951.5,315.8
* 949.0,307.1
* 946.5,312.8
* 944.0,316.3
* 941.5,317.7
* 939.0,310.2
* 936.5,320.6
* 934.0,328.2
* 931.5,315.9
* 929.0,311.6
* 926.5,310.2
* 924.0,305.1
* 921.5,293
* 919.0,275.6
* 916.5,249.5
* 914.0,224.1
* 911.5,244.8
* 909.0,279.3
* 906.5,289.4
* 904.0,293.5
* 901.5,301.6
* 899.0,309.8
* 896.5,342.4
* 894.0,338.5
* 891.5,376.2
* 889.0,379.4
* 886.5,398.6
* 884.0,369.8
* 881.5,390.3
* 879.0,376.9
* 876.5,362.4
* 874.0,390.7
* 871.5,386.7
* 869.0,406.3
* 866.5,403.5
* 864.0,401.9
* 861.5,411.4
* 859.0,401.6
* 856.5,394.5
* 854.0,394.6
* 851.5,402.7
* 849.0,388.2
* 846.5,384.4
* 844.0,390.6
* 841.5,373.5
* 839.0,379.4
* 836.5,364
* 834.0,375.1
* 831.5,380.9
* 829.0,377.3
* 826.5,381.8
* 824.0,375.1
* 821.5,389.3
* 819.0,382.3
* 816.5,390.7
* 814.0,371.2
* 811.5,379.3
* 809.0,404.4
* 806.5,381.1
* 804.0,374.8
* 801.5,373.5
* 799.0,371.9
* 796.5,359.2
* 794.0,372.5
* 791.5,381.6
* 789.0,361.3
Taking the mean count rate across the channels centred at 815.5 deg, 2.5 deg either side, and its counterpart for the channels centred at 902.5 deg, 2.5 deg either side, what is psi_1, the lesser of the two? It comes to 298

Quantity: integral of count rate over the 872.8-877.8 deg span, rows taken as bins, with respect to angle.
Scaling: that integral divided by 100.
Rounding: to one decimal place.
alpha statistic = 18.8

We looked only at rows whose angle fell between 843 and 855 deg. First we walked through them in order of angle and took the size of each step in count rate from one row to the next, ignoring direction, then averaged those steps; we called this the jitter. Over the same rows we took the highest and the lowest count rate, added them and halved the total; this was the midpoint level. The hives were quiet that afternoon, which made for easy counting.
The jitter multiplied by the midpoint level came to 3207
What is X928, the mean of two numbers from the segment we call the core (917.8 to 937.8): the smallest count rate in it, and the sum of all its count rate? 1368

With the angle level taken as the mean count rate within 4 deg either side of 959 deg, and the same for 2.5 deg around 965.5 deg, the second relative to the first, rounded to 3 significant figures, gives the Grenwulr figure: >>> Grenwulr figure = 1.11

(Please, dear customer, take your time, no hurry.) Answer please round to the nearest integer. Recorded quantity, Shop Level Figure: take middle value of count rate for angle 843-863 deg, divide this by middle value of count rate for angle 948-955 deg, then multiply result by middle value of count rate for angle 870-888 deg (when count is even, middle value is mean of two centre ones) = 495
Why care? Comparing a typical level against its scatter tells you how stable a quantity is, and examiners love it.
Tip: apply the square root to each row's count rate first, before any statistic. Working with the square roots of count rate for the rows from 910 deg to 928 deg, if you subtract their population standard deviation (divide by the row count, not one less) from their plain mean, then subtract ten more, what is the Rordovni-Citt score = 5.5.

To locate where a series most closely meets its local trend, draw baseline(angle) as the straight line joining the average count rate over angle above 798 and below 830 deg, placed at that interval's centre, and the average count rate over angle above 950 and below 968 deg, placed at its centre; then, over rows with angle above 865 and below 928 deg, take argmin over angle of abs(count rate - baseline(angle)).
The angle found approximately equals 876.5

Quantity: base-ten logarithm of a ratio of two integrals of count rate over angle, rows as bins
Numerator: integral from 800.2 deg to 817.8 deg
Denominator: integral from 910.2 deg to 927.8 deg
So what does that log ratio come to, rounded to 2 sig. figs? 0.15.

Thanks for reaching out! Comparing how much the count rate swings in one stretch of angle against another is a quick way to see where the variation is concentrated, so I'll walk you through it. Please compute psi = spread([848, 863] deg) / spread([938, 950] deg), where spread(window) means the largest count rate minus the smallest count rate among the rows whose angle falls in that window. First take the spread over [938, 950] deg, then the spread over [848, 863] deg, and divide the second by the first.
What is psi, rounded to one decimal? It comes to 2.2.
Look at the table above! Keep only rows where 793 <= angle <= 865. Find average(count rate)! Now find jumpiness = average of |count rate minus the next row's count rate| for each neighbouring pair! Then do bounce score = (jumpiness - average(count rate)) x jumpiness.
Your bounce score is -3607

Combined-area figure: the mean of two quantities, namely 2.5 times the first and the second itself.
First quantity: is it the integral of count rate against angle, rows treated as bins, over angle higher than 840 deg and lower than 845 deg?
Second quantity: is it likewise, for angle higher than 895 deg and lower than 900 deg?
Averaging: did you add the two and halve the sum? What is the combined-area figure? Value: 3203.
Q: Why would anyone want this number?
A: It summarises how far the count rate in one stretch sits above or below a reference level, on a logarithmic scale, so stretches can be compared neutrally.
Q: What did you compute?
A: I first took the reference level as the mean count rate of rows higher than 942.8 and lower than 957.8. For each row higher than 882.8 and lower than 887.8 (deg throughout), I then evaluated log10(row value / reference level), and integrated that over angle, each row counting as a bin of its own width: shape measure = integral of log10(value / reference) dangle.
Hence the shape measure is 0.44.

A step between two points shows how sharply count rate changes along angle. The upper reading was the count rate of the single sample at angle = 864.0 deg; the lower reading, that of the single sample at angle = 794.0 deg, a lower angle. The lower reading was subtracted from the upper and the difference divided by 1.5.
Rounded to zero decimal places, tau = 20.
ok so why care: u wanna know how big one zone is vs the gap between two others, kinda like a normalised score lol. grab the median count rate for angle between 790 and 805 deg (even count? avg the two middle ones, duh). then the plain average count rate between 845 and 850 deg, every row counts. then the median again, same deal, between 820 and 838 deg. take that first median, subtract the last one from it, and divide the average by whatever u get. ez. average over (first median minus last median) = -90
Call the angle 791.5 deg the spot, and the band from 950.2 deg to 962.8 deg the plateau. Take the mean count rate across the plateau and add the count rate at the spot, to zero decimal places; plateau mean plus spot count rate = 699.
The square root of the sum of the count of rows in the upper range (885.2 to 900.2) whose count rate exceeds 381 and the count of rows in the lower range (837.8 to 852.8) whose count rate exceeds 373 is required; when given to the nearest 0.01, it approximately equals 2.65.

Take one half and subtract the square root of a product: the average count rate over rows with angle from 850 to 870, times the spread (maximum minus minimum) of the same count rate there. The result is -82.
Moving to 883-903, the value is -184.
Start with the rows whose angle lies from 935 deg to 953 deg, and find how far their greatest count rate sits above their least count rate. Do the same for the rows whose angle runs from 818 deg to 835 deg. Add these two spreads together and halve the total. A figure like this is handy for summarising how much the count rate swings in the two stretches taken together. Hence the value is 14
